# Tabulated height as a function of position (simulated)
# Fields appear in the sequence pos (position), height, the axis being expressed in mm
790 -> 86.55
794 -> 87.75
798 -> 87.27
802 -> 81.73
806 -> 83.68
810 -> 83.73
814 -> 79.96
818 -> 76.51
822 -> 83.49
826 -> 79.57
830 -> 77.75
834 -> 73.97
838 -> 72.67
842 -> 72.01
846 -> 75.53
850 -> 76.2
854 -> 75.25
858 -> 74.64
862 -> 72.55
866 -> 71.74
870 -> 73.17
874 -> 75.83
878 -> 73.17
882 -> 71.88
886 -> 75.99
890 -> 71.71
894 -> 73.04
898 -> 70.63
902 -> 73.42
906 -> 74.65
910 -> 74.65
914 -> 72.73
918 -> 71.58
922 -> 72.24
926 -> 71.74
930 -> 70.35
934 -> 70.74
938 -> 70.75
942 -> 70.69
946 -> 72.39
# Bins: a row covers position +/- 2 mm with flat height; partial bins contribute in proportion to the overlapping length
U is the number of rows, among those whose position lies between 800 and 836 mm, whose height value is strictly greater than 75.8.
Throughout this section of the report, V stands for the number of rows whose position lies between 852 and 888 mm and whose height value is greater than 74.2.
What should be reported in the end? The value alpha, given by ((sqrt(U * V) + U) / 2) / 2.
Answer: 3.4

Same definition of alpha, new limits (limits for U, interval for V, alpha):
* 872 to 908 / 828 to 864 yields 1.3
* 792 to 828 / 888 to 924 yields 3.3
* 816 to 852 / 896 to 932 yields 2.0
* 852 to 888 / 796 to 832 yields 1.6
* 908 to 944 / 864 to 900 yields 0.0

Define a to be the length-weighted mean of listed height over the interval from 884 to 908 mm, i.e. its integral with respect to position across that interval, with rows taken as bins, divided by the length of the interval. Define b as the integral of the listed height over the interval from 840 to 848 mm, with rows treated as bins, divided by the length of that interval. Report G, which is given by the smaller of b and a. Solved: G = 73.2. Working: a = 73.2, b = 73.8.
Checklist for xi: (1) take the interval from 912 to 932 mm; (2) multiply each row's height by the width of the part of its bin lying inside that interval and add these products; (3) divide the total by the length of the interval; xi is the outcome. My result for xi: 72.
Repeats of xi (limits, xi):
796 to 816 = 83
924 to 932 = 71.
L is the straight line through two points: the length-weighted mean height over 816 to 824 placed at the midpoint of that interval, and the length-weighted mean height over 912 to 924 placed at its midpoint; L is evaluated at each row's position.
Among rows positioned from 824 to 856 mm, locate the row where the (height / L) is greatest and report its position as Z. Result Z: 826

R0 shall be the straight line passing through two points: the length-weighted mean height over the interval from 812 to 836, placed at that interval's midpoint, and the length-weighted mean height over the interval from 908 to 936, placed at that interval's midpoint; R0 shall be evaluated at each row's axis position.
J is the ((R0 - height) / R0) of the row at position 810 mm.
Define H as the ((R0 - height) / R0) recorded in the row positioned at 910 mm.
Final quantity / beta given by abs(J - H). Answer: 0.028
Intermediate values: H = -0.025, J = -0.054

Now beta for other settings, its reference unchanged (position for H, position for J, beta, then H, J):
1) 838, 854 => 0.047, 0.064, 0.017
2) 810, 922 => 0.050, -0.054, -0.003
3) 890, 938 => 0.030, 0.033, 0.003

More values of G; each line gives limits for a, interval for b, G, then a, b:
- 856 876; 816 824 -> 73.6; 73.6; 80.0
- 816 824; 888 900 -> 71.8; 80.0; 71.8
